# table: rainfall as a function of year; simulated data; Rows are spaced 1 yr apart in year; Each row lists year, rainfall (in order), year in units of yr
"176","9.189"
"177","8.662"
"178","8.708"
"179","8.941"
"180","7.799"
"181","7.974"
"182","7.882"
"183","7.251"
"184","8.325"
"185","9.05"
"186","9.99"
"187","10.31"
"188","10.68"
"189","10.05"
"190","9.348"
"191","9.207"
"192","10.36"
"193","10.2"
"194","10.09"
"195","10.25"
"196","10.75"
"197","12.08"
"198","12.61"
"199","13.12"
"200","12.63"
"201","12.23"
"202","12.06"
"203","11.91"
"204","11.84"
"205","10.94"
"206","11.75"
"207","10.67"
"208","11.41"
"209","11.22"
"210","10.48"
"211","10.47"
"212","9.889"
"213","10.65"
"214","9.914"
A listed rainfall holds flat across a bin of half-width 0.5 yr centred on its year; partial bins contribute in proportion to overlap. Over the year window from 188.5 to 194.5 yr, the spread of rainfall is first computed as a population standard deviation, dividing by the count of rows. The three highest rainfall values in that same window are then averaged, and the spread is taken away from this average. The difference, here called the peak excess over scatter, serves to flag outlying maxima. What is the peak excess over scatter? 9.8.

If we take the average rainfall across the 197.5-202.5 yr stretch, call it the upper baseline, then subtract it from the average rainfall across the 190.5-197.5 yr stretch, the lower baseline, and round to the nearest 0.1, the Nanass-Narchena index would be -2.1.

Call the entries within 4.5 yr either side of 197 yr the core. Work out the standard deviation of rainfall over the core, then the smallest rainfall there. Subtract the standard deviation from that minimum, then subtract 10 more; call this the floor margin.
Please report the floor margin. -1.1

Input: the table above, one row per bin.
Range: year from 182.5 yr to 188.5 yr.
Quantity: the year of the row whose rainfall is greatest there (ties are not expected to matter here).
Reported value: 188 yr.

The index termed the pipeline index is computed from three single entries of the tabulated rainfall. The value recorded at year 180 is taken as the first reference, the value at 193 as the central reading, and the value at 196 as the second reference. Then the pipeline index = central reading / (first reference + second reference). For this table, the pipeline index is 0.550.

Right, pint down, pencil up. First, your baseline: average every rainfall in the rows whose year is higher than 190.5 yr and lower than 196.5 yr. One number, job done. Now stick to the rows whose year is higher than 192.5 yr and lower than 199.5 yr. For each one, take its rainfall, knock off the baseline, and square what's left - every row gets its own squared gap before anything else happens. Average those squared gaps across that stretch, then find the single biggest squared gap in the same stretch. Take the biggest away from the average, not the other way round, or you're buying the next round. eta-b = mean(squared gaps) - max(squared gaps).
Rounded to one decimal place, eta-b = -6.1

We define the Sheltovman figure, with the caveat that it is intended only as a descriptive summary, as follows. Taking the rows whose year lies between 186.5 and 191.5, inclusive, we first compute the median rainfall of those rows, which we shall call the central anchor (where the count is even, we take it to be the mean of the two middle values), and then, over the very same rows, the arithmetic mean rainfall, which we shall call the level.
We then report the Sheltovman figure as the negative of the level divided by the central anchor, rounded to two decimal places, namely -0.99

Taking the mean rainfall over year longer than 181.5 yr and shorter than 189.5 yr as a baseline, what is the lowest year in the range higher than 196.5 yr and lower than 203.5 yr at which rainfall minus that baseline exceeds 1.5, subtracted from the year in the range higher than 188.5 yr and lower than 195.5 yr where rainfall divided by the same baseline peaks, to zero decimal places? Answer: -5 yr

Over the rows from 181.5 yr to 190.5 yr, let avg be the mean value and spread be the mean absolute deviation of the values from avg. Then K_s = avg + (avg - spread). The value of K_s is 17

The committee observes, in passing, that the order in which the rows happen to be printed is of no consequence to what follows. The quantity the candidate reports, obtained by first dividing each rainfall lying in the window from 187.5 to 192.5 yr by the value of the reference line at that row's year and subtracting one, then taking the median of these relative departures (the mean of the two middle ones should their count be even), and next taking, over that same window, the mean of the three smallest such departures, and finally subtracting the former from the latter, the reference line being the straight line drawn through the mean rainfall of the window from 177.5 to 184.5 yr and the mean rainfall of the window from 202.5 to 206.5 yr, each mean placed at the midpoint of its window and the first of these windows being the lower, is -0.059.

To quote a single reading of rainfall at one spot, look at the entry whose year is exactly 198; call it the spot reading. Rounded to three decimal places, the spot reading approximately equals 12.610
